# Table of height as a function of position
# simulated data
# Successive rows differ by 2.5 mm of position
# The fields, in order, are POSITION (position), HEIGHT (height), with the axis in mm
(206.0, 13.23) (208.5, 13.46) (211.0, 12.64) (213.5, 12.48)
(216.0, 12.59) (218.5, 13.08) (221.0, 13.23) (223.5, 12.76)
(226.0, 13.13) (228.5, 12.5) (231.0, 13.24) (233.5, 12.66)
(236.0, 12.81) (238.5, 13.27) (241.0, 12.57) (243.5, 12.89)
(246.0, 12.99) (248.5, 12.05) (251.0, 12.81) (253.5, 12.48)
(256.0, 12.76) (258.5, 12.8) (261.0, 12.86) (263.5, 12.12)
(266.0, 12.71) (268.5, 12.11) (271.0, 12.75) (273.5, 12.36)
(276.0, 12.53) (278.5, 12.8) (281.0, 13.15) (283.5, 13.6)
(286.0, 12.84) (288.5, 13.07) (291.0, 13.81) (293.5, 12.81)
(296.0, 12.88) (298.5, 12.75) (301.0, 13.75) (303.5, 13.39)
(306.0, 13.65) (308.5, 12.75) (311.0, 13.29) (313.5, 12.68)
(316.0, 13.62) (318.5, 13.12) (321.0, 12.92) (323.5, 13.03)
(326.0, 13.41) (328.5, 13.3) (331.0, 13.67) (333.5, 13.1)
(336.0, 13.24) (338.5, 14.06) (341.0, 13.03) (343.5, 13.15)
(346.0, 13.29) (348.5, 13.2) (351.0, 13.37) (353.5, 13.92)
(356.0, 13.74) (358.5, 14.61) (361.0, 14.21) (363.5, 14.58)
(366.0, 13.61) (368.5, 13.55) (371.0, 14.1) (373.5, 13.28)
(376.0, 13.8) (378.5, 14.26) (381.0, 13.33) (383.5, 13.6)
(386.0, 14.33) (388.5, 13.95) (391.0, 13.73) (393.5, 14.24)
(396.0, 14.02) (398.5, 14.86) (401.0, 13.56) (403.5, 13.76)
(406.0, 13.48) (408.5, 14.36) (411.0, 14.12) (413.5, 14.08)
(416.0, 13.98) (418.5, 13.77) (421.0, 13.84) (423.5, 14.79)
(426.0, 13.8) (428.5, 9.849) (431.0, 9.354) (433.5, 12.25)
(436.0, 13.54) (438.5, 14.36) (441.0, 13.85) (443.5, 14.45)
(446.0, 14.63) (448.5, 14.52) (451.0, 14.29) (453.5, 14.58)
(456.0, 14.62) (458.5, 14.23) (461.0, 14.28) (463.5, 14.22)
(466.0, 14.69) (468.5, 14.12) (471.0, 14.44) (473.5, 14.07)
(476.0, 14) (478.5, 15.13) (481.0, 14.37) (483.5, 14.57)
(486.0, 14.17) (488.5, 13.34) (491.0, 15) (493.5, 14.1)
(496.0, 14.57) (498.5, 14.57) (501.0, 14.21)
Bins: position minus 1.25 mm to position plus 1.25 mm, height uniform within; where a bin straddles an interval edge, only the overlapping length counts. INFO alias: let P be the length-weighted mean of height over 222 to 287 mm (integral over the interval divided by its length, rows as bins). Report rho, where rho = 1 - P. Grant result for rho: -11.8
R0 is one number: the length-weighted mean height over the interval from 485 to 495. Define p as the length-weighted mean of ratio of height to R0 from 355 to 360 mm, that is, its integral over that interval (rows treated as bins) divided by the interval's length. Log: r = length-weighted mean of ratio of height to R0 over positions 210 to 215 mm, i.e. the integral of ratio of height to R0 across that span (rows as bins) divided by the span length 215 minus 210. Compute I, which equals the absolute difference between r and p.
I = 0.12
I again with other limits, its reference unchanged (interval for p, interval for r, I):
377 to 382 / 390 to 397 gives 0.01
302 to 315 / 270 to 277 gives 0.04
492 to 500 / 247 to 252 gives 0.14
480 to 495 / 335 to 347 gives 0.06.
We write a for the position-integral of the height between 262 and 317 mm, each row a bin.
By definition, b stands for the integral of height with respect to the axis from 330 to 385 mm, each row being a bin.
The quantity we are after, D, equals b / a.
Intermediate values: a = 713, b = 752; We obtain 1.05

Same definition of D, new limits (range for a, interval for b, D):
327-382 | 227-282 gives 0.93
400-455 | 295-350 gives 0.97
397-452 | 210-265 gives 0.94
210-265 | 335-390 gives 1.08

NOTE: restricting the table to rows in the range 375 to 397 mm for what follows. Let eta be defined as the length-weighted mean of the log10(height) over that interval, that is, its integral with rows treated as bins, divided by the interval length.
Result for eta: 1.14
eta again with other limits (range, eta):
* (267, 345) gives 1.12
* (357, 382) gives 1.14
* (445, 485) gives 1.16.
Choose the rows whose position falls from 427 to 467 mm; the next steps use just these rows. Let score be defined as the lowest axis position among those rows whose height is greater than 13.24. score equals 436.0 mm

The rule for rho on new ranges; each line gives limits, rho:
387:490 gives -12.9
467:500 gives -13.3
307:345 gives -12.2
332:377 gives -12.7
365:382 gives -12.7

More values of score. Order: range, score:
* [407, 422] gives 408.5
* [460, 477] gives 461.0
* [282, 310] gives 283.5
